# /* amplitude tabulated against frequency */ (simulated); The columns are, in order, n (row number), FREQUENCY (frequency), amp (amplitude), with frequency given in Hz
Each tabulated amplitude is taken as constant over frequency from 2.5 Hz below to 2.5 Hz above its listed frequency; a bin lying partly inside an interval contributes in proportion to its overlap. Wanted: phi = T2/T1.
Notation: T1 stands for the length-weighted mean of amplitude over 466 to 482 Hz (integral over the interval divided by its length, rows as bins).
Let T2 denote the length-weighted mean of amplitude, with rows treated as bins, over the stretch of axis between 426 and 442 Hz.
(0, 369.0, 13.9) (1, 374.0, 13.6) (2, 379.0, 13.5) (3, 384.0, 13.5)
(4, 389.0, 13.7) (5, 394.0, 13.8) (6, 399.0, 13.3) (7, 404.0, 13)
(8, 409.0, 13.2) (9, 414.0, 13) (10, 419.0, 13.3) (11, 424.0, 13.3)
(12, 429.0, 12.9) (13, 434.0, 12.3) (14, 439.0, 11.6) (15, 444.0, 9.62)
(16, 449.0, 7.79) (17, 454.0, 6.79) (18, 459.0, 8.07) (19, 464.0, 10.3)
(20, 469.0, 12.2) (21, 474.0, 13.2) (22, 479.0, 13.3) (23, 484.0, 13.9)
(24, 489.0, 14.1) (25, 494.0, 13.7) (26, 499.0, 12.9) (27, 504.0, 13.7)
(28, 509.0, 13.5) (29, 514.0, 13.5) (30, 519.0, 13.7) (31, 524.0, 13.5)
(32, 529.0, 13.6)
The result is 0.95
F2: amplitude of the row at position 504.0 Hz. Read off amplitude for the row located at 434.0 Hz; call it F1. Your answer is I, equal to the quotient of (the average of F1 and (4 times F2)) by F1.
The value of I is 2.7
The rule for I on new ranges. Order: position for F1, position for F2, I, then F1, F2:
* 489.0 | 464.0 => 2.0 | 14.1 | 10.3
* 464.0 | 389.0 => 3.2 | 10.3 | 13.7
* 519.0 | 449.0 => 1.6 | 13.7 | 7.79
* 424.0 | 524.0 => 2.5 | 13.3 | 13.5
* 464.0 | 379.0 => 3.1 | 10.3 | 13.5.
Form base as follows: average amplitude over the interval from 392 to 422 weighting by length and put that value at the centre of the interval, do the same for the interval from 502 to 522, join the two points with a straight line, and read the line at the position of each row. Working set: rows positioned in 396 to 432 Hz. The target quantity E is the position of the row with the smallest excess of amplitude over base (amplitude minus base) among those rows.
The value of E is 429.0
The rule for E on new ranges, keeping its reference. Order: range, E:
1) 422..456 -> 454.0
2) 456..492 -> 459.0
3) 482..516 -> 499.0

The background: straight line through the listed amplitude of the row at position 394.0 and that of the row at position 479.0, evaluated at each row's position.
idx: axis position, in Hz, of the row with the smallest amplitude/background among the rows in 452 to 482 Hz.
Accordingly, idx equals 454.0 Hz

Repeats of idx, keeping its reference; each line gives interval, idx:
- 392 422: 404.0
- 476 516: 499.0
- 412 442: 439.0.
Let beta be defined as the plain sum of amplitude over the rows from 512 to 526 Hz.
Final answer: 41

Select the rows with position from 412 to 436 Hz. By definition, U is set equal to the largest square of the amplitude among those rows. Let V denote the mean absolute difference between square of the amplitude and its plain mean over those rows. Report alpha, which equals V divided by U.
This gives 0.042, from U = 177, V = 7.4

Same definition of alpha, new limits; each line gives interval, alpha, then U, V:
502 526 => 0.014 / 188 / 2.6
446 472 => 0.226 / 149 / 33.7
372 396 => 0.015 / 190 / 2.8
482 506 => 0.041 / 199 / 8.1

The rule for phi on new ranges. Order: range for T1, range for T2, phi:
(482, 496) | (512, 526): 0.98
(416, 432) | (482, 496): 1.06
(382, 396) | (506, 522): 0.99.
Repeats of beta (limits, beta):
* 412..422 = 26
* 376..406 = 81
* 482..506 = 68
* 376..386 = 27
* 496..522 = 67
